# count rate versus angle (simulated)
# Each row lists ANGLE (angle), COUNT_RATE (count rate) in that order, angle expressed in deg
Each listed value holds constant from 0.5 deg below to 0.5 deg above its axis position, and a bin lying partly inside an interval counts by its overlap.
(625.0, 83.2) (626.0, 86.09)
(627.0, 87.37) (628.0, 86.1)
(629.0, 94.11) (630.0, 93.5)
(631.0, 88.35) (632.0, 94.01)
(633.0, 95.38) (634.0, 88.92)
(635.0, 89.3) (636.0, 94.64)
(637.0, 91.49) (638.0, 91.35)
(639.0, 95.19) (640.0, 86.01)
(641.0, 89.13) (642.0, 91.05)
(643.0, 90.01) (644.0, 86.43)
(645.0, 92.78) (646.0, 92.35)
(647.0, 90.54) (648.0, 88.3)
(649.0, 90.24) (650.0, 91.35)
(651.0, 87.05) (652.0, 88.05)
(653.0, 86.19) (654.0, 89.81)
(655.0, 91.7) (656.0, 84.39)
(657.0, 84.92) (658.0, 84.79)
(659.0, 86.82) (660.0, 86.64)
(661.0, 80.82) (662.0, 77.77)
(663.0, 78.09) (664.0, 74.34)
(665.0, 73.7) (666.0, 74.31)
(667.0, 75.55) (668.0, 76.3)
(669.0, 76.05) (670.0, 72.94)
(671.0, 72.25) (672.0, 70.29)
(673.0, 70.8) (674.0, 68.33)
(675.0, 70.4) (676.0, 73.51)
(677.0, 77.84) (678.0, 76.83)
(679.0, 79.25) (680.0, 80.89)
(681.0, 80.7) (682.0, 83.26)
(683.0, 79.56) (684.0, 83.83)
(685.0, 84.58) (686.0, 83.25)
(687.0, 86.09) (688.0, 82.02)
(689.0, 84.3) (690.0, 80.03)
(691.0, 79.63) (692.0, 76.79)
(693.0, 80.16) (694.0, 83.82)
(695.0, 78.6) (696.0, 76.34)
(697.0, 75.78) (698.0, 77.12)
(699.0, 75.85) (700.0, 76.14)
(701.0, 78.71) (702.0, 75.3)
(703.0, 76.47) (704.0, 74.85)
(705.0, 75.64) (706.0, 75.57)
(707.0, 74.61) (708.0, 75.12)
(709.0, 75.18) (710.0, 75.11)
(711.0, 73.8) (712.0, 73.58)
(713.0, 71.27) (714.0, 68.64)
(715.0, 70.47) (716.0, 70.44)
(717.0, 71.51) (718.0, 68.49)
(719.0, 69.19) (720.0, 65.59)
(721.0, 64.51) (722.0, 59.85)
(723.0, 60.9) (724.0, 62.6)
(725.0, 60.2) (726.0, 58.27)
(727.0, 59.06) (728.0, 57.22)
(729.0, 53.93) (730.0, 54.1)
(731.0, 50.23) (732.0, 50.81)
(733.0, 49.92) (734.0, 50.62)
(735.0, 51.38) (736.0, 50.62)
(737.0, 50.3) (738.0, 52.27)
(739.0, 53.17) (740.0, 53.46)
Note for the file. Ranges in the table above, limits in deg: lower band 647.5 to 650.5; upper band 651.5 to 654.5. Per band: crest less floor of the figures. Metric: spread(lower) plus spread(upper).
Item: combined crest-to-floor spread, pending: 6.7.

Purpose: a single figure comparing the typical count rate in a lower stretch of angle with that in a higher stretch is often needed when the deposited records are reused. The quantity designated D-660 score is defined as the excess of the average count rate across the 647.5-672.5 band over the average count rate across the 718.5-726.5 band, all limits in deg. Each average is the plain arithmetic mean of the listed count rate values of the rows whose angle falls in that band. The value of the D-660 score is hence 19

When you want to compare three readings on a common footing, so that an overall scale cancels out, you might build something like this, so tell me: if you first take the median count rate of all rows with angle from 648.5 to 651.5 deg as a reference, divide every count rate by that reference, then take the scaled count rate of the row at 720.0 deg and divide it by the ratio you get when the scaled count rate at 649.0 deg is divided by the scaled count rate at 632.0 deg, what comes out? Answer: 0.76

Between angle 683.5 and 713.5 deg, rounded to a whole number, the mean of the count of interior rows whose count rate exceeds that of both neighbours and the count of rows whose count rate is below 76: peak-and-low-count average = 11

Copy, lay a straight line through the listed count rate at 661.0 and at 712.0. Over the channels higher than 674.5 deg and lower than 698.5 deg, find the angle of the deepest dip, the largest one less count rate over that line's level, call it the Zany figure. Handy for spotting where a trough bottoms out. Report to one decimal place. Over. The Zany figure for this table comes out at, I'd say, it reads 675.0 deg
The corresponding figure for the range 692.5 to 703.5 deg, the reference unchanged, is 697.0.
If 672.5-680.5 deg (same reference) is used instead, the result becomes 674.0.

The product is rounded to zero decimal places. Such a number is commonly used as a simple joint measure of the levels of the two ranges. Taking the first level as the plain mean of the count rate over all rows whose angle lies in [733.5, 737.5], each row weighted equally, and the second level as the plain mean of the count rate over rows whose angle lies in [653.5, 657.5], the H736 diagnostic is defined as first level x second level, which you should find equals 4449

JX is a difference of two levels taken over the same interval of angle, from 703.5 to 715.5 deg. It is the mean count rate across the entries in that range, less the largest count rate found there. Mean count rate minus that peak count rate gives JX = -2.0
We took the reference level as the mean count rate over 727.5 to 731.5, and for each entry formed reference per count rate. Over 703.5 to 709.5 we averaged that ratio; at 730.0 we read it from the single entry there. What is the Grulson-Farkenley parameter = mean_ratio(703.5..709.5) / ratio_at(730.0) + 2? 2.72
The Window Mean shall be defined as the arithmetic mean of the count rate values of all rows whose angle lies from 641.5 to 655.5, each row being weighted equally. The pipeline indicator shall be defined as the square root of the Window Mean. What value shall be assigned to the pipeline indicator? 9.47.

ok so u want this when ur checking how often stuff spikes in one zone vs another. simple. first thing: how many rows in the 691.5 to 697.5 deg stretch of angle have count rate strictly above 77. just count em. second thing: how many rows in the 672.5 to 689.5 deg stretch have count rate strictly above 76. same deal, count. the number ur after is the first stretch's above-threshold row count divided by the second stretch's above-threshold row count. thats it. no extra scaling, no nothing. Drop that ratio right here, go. 0.23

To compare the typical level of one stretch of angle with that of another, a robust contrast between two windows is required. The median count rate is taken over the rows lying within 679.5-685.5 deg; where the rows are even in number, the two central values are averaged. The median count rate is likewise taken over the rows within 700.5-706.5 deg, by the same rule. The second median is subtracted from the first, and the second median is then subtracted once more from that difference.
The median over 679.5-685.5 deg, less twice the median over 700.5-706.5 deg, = -69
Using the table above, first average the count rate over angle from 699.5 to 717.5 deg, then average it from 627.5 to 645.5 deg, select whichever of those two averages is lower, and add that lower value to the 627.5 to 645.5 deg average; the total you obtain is 165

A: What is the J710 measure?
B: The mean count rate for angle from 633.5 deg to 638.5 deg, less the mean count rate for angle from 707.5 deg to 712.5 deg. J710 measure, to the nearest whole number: 17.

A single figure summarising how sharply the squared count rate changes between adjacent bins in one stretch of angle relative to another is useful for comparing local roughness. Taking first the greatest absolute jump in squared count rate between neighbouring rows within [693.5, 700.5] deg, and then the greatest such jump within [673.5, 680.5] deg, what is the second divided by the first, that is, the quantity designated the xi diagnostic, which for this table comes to 0.8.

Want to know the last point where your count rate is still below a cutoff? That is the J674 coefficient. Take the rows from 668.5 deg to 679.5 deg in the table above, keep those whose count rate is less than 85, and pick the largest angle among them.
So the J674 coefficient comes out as 679.0 deg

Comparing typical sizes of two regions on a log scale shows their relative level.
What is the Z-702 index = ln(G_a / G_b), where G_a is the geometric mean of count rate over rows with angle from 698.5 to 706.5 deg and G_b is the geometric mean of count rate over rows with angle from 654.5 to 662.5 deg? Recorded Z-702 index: -0.11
